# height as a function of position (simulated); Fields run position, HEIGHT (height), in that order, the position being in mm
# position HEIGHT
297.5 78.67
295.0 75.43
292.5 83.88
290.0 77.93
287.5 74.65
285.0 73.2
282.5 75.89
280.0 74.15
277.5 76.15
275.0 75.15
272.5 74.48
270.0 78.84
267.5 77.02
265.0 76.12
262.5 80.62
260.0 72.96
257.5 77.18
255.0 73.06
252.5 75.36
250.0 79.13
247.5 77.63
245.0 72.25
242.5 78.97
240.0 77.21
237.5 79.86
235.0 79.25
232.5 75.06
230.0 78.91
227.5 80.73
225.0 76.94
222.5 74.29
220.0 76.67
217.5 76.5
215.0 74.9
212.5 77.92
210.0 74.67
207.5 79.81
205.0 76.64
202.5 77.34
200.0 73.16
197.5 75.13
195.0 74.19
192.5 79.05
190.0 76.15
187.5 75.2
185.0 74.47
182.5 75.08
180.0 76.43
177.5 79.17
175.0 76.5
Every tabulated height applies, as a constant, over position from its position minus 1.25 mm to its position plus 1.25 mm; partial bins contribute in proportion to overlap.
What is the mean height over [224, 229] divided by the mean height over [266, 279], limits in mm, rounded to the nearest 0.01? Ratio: 1.03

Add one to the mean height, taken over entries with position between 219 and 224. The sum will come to 76.5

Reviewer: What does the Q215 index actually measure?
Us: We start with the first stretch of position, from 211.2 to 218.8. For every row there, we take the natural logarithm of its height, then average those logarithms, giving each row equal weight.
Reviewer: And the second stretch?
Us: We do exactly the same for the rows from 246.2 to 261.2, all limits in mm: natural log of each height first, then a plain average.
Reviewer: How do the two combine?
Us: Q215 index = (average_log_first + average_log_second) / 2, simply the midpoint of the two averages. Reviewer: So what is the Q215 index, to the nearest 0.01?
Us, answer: 4.33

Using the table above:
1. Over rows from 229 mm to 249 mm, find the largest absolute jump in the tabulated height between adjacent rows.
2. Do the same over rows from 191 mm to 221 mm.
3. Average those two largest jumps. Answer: 5.9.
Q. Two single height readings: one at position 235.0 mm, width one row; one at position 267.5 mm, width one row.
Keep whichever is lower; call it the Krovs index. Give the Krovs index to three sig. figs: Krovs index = 77.0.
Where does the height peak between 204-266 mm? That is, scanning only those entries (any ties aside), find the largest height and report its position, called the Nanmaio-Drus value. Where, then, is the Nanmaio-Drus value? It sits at 227.5 mm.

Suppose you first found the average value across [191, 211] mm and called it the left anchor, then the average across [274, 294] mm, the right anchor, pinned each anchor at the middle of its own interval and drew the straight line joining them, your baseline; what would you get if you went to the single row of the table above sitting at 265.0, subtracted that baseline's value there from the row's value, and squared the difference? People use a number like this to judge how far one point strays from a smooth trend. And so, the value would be 0.1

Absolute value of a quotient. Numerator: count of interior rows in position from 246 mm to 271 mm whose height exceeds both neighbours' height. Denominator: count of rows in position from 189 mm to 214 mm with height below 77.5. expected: 0.43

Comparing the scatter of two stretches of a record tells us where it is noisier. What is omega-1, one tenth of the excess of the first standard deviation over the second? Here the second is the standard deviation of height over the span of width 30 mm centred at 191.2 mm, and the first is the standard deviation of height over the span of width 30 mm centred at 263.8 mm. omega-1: 0.05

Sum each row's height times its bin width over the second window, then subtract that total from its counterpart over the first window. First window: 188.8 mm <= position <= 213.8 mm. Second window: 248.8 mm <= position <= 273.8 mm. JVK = -2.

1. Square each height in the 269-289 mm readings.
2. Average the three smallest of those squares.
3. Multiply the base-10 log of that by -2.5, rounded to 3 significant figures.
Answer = -9.34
